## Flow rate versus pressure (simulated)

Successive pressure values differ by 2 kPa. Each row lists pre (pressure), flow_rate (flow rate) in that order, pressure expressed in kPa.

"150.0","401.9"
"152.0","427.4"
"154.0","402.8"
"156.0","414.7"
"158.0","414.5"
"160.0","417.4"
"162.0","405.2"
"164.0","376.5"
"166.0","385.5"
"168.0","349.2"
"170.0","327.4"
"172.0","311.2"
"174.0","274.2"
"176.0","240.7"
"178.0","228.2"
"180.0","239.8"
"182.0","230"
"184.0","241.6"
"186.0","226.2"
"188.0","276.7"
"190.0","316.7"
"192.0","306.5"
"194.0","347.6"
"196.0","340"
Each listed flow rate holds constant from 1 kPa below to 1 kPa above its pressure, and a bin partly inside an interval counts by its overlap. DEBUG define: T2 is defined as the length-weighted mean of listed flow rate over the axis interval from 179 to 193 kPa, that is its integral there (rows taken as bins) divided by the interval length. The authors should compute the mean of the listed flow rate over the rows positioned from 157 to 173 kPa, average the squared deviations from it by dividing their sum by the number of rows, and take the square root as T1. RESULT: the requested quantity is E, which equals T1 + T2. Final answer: 300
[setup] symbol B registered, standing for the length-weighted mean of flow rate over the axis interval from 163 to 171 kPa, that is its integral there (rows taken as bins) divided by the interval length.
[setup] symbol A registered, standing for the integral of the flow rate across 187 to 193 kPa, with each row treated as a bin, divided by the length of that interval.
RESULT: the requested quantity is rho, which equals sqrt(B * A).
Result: 328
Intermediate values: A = 300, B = 360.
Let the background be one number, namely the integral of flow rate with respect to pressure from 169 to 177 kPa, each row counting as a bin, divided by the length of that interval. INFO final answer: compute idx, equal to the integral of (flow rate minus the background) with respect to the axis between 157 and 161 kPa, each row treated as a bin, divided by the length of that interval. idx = 128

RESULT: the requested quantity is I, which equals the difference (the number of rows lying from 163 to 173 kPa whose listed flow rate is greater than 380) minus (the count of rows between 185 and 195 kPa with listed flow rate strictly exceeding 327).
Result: 0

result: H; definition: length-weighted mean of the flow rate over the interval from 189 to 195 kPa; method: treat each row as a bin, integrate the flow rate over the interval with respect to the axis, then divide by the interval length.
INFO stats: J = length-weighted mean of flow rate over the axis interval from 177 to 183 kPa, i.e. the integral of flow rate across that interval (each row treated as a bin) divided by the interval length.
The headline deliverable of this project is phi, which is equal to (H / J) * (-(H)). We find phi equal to -450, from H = 324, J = 233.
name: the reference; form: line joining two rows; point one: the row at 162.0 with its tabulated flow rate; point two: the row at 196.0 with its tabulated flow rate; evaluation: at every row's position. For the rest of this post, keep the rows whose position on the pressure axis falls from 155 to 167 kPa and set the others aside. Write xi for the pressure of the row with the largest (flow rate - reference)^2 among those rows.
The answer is 164.0 kPa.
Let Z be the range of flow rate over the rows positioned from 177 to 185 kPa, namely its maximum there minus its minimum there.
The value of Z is 13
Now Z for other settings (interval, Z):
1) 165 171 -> 58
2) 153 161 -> 15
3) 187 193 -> 40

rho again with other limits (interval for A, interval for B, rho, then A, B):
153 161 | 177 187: 310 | 412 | 233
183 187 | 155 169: 304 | 234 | 395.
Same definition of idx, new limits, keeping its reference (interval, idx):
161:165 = 102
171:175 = 4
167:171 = 50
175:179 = -54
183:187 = -54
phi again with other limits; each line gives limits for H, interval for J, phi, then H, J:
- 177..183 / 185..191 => -198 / 233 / 273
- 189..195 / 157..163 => -254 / 324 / 412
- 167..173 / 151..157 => -261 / 329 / 415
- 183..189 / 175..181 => -261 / 248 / 236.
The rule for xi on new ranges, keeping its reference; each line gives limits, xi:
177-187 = 178.0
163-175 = 174.0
